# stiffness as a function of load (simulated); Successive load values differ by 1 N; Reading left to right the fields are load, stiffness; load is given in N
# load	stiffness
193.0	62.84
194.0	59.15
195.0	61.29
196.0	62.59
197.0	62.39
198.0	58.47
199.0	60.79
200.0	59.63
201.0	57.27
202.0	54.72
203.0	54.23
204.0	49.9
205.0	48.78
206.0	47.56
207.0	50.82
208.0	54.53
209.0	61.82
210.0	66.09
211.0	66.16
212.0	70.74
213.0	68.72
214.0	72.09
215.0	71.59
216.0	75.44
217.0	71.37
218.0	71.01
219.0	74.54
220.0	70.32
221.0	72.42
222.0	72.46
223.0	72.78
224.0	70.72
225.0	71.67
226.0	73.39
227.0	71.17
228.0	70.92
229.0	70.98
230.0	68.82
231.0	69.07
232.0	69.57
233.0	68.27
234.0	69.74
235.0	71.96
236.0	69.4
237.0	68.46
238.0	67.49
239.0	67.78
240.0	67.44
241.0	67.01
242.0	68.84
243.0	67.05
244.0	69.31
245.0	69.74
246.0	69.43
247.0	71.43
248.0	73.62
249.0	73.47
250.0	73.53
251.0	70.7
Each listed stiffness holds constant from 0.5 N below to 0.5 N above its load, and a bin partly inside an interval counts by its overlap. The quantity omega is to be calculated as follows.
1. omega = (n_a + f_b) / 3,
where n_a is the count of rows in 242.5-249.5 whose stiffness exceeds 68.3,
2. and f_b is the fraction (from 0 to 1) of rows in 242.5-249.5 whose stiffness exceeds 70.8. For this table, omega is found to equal 2.1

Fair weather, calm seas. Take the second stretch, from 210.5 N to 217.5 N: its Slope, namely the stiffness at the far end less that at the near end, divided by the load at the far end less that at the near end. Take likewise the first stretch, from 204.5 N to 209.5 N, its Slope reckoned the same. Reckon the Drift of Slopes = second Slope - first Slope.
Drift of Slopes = -2.4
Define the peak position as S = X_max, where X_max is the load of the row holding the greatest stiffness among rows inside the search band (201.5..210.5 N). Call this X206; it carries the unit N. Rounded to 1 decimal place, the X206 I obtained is 210.0 N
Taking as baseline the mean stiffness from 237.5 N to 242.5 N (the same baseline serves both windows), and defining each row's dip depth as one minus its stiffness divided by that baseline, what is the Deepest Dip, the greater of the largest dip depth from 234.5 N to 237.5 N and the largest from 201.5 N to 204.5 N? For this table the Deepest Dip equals 0.26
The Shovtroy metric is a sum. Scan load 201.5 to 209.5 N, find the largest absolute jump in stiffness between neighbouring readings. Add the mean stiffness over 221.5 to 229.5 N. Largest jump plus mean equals 79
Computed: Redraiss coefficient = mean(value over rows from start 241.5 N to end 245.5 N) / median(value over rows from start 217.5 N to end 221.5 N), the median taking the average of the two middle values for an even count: 0.96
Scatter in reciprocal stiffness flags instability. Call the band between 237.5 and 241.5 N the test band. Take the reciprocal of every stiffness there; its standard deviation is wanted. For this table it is 0.0001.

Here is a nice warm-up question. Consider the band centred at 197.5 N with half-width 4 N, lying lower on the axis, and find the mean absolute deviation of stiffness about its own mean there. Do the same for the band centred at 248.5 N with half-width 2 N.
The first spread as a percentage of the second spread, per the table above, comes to 198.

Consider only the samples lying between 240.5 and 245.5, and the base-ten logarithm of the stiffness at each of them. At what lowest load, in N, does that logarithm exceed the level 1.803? 241.0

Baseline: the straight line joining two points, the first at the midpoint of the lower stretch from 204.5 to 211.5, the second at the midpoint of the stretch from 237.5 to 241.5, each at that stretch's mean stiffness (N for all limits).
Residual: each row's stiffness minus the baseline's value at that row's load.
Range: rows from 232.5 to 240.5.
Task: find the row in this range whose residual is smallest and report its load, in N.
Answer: 240.0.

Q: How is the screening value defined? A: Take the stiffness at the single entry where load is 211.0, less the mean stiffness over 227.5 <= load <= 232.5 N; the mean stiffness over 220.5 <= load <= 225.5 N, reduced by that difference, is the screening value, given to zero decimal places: 76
